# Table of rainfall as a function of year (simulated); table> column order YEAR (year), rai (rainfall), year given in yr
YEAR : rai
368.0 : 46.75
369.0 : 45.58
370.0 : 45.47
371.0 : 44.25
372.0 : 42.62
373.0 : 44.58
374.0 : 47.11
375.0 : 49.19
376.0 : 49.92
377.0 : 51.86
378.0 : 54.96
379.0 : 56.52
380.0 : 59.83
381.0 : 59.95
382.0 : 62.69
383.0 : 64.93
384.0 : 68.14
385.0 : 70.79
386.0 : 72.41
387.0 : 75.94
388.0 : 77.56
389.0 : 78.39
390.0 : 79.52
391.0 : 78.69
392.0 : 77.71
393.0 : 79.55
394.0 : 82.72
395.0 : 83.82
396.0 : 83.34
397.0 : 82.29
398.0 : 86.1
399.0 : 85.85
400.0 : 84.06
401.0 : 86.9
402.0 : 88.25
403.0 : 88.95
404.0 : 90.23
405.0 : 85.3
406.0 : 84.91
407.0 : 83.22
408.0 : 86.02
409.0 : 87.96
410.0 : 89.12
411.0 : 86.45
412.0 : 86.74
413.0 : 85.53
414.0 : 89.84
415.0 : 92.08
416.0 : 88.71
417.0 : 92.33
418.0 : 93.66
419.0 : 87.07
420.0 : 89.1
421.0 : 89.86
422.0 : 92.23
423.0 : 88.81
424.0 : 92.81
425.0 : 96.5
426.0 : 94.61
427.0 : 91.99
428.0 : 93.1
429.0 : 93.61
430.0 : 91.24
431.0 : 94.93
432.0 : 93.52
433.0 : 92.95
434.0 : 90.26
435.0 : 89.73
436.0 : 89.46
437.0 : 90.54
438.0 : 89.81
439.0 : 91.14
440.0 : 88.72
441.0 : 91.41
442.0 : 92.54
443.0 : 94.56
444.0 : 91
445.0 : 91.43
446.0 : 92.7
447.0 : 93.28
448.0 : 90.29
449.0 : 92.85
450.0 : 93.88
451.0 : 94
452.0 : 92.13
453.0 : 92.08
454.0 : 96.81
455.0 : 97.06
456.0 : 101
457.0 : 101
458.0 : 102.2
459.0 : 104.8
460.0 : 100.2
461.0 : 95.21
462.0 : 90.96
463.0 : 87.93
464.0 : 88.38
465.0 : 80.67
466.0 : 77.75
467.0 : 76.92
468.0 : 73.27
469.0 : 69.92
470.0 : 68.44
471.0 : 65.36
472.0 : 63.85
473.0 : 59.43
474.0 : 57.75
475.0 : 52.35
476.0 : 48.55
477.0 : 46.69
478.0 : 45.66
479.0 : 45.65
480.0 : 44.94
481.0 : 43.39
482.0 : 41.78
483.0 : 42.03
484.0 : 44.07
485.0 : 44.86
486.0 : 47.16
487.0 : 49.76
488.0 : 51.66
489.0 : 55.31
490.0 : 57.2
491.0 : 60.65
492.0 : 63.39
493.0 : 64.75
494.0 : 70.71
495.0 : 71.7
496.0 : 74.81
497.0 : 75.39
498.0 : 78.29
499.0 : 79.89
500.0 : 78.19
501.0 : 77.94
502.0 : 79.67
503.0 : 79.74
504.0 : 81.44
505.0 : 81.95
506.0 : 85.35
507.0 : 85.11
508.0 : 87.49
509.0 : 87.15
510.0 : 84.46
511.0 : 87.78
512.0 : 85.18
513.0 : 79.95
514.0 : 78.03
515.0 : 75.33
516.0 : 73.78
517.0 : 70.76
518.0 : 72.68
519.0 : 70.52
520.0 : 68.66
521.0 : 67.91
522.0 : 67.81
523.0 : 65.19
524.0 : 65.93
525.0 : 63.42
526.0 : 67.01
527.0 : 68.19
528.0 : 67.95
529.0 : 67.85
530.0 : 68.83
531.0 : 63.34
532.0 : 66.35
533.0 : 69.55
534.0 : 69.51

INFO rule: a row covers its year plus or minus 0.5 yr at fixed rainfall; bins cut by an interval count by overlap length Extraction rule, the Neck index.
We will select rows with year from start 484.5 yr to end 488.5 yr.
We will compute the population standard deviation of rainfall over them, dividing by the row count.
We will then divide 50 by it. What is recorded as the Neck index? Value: 19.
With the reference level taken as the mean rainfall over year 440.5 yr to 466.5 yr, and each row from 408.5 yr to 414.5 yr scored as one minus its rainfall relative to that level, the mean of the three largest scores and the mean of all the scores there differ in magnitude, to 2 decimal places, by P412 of 0.01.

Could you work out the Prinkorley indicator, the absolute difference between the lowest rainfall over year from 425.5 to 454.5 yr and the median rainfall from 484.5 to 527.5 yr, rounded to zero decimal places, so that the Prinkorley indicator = 16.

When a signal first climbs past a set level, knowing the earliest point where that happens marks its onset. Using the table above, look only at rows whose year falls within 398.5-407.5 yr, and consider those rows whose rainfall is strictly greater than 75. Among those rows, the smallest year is 399.0 yr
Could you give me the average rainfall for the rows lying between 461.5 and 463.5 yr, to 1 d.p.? 89.4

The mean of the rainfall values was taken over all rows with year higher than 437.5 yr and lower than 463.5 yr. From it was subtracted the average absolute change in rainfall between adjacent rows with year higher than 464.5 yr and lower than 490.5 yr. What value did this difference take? 92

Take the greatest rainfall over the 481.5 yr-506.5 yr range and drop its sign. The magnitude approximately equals 85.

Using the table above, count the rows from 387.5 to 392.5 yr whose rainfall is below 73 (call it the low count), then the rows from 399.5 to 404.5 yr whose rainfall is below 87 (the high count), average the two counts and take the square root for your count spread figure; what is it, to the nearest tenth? 1.0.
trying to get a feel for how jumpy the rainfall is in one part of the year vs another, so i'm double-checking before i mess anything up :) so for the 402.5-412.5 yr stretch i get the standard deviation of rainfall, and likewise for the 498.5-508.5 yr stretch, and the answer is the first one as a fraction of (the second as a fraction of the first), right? 1.4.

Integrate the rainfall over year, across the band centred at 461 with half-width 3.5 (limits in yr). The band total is 670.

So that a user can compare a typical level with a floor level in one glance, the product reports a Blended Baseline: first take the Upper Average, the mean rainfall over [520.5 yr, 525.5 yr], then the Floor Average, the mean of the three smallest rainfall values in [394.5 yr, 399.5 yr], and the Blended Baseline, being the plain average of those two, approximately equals 75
